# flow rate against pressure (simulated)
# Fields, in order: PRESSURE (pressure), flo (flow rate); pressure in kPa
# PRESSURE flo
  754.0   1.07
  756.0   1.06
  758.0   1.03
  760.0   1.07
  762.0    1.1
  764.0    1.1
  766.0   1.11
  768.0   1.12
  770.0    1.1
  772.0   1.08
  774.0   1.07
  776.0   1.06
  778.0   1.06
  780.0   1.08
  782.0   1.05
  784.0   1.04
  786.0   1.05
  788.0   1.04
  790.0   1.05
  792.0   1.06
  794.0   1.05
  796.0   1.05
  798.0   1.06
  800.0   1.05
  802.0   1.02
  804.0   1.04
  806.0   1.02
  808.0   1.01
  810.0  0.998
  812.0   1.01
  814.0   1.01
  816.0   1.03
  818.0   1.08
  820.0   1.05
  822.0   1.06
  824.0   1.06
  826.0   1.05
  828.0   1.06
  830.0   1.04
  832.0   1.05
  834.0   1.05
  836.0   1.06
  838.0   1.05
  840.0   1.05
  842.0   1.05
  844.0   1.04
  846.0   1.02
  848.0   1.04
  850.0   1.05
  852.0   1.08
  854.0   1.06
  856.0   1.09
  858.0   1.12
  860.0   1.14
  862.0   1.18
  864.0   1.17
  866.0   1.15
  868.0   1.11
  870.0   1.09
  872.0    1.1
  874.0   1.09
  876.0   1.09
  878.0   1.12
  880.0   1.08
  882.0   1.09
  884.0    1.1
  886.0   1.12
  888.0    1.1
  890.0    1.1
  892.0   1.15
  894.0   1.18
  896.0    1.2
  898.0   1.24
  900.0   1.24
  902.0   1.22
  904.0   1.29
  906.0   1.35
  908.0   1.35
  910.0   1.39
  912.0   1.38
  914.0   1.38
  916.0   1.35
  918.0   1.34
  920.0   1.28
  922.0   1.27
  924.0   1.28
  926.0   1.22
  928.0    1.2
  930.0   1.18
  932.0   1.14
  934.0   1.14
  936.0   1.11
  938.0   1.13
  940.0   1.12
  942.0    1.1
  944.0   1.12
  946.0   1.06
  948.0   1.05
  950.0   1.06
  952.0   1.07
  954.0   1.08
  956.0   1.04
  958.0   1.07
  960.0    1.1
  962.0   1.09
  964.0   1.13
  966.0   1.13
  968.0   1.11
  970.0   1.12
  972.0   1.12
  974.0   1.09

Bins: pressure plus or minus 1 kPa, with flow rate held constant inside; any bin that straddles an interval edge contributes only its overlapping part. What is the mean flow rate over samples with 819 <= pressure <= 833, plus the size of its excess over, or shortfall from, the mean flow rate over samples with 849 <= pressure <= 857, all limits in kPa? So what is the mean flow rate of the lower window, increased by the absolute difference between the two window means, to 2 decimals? 1.07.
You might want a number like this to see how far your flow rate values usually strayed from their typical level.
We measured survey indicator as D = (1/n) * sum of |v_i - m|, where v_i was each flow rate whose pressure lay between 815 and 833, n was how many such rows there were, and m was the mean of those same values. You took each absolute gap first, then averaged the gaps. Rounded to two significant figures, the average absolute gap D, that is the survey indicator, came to 0.010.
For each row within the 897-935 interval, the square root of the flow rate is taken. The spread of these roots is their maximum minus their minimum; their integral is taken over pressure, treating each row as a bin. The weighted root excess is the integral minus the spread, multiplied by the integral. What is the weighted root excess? 1836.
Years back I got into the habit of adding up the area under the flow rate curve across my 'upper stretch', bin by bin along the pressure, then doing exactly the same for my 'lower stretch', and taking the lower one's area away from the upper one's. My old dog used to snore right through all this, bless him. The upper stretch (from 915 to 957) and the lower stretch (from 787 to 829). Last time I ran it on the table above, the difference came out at 5.0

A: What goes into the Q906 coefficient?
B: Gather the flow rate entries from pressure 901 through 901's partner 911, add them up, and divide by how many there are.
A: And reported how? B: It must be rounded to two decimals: 1.32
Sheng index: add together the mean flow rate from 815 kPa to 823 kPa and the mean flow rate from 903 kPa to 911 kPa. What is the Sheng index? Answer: 2.40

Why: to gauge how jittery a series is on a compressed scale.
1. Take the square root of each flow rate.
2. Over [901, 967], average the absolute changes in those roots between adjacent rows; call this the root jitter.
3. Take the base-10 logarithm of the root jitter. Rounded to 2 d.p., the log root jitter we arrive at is -1.95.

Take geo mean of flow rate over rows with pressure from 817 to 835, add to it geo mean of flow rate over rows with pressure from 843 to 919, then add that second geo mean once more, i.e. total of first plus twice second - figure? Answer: 3.38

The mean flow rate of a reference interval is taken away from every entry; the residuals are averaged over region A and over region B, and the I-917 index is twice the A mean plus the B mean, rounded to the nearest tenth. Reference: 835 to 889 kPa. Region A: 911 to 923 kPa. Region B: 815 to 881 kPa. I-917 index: 0.5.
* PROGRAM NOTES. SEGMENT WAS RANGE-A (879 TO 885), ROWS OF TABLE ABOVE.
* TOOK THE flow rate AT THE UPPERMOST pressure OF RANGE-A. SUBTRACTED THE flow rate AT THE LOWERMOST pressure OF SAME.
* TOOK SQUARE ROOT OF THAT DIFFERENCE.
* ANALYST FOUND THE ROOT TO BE 0.14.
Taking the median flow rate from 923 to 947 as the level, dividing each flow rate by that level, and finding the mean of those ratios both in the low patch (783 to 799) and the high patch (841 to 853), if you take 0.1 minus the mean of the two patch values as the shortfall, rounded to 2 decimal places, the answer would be -0.82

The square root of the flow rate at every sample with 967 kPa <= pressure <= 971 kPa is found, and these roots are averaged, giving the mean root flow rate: 1.06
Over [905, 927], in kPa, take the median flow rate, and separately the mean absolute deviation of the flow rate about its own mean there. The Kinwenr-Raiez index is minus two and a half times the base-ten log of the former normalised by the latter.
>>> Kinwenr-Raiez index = -3.7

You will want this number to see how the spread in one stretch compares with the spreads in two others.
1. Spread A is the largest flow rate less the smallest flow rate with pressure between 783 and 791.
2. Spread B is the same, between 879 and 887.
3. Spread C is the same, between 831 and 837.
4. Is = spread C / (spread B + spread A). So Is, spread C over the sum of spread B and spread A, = 0.20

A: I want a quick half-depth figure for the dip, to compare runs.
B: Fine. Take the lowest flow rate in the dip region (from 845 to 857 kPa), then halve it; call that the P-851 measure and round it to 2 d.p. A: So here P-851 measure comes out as 0.51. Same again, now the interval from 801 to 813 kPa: 0.50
